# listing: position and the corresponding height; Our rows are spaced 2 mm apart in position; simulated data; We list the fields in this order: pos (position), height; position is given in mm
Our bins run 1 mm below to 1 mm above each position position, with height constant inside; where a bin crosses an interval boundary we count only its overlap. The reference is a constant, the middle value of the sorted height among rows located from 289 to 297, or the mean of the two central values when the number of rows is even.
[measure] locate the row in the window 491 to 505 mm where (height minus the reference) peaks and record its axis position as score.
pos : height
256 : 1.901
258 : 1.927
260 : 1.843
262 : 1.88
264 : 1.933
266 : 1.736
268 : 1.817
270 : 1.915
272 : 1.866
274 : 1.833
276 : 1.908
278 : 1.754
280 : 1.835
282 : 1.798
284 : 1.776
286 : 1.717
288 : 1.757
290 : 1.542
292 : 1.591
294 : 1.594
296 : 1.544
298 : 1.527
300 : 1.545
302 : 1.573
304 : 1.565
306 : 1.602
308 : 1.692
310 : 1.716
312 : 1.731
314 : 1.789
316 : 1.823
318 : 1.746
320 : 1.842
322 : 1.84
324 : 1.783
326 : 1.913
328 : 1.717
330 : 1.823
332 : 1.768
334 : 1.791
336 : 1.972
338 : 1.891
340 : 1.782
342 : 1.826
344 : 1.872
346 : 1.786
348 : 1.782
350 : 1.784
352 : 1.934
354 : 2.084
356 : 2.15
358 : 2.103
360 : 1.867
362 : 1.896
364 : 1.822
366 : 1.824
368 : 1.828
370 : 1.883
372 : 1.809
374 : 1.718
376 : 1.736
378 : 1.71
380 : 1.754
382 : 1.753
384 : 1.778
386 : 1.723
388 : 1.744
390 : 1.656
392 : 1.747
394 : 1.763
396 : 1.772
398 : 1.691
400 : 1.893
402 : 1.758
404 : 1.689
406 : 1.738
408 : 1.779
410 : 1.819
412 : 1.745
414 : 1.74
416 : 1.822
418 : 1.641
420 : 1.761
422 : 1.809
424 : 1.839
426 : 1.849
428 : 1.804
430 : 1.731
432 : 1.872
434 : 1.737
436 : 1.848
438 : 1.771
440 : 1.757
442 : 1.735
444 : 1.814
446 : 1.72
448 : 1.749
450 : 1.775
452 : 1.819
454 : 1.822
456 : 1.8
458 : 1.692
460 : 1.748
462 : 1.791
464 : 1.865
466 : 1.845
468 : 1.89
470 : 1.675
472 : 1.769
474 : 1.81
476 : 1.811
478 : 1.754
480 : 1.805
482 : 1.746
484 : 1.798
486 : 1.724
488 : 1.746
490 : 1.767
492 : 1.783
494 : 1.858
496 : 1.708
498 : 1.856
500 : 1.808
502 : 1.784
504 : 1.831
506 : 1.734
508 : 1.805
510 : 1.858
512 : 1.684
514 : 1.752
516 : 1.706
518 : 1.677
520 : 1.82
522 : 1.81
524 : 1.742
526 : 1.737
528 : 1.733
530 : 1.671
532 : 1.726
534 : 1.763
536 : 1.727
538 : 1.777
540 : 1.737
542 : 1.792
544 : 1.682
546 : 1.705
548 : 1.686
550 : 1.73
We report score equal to 494 mm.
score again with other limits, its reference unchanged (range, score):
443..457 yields 454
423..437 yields 432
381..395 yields 384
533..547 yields 542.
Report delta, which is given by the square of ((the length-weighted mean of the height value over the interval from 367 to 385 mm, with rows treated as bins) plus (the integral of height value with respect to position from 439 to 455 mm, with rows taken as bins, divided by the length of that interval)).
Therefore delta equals 12.6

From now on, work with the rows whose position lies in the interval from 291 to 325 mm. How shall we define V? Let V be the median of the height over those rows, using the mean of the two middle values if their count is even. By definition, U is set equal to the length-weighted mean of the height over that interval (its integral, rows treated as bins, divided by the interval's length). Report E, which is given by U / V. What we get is 0.991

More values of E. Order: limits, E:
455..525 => 0.997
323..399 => 1.021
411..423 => 1.000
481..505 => 1.000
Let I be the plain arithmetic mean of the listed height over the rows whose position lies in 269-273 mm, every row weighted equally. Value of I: 1.89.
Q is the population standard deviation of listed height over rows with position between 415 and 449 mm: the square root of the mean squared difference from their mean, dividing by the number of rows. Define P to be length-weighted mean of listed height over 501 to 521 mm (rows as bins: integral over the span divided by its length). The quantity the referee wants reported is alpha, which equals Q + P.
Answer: 1.82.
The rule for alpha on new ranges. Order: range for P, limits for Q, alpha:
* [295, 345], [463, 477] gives 1.81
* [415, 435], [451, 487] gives 1.84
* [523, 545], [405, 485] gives 1.79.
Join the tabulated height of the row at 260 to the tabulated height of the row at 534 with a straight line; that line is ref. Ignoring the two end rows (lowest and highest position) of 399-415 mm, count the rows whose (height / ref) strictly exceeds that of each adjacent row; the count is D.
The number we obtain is 1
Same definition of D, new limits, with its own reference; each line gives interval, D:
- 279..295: 1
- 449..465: 1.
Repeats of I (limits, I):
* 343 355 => 1.87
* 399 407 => 1.77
